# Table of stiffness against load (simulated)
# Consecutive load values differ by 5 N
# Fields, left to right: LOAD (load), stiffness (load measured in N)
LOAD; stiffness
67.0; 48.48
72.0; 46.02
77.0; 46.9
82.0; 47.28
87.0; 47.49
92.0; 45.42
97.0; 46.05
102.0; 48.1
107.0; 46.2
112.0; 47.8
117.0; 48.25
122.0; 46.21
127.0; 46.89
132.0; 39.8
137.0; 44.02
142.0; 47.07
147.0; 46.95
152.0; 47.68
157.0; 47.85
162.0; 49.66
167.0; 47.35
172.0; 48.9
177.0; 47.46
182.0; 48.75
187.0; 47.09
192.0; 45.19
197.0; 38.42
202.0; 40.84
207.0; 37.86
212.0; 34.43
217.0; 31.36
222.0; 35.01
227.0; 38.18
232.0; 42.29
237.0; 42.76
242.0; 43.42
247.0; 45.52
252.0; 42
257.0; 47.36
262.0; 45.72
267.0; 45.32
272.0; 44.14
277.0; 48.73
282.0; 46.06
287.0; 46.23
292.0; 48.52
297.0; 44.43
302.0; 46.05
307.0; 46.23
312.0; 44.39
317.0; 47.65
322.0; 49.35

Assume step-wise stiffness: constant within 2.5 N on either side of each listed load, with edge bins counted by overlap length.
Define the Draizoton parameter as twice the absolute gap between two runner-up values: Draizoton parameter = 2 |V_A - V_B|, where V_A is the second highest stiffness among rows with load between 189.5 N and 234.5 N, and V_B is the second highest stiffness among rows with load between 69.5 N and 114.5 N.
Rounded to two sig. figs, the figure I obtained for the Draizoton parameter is 11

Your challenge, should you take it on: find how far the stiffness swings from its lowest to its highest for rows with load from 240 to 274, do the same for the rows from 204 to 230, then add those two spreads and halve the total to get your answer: 6.1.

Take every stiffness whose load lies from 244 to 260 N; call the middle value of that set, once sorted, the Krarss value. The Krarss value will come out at 45.5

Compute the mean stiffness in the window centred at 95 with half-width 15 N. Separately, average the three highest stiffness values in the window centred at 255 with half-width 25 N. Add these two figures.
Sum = 94.0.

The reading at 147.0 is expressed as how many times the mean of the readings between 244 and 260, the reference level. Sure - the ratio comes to 1.04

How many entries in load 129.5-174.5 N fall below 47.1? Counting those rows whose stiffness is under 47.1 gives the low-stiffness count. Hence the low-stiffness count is 4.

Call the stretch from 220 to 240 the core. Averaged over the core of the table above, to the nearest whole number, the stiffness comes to 40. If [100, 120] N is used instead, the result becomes 48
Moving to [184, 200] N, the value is 44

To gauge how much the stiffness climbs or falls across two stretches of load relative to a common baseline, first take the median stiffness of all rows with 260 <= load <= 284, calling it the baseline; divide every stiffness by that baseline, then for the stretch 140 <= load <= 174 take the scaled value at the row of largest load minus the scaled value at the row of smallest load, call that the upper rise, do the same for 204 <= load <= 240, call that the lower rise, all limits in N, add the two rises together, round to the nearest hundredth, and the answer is 0.15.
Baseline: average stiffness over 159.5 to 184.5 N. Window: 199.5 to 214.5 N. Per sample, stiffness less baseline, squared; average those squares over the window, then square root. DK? 11.0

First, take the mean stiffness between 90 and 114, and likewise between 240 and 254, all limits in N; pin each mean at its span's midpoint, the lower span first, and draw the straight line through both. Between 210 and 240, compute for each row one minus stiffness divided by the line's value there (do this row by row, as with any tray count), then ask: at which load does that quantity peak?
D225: 217.0 N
